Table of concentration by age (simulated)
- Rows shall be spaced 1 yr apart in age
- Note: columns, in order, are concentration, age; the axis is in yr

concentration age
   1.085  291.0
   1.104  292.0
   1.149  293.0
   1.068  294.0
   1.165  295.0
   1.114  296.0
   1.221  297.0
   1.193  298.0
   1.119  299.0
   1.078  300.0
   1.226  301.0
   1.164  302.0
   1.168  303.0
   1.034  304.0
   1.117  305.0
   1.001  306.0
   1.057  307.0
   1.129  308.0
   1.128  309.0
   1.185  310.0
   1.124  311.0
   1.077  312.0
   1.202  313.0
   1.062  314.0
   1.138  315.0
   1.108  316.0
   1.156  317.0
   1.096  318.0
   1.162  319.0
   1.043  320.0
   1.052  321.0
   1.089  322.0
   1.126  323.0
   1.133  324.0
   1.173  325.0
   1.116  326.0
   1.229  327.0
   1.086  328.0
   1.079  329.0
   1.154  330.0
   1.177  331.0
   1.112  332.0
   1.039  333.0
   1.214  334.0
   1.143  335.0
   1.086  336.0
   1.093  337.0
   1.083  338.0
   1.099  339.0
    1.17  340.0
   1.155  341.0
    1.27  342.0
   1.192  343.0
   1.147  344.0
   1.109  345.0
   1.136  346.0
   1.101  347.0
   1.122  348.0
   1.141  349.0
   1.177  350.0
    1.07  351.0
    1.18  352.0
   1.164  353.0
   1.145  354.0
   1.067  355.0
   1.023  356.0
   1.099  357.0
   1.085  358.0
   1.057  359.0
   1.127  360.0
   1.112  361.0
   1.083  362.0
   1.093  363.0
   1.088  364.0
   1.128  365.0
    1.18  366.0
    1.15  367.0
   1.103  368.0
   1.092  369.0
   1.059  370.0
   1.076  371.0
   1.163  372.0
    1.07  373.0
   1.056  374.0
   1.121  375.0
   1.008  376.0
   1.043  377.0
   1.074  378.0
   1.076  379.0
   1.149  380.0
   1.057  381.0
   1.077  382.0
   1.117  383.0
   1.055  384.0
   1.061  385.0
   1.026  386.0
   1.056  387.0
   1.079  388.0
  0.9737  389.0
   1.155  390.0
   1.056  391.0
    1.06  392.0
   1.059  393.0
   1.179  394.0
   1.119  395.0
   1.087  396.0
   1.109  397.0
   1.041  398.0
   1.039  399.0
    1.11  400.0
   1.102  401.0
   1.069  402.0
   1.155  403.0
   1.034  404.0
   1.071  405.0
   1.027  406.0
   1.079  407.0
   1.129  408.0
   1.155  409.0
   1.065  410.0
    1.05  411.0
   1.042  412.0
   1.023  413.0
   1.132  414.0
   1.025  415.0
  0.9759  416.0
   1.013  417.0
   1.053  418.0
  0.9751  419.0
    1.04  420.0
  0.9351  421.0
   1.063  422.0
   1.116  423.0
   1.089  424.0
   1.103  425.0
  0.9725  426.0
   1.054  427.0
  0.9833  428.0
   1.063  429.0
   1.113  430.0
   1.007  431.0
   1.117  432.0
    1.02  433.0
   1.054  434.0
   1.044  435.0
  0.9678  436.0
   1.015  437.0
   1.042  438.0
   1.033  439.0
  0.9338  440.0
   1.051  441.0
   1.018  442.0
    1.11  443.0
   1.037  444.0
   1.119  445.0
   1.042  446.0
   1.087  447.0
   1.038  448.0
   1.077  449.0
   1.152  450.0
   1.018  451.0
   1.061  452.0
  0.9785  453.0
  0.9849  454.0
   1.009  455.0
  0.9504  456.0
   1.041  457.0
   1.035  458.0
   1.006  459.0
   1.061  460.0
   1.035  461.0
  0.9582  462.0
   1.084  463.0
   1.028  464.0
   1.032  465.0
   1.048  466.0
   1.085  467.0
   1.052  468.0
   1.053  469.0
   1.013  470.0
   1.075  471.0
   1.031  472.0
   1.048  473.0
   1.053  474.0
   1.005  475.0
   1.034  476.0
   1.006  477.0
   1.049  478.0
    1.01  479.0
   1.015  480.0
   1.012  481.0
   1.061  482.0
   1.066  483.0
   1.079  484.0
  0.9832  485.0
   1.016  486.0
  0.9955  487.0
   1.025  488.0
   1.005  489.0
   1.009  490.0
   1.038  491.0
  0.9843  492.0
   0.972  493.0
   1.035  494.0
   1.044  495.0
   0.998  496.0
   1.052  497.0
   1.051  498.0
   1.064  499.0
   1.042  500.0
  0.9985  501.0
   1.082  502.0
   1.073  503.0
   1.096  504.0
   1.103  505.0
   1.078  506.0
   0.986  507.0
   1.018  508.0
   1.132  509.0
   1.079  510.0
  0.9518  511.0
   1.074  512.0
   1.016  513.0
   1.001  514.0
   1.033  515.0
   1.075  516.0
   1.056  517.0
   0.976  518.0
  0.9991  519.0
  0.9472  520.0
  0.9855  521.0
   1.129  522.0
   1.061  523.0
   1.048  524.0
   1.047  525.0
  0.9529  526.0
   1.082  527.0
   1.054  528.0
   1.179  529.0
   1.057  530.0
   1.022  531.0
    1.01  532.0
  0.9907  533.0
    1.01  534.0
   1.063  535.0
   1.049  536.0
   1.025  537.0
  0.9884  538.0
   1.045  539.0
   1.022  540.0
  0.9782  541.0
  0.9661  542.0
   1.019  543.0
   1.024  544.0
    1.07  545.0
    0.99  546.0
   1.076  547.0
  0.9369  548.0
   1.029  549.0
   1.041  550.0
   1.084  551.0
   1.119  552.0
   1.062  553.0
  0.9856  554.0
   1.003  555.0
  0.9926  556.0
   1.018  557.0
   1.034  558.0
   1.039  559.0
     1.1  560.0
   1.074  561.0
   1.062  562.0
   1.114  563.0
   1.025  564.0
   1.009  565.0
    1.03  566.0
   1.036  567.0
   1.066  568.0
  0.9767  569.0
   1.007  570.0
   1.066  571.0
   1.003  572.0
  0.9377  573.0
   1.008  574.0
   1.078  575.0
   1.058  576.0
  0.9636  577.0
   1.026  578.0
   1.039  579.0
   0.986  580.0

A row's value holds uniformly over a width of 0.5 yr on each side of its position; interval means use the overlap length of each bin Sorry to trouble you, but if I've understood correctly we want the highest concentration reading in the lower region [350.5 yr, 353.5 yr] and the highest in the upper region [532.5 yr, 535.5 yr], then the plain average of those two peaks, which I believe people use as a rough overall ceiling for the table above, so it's 1.12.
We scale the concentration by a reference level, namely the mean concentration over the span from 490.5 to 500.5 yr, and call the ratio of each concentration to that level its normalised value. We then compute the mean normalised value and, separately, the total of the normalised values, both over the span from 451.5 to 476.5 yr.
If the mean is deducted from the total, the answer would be 24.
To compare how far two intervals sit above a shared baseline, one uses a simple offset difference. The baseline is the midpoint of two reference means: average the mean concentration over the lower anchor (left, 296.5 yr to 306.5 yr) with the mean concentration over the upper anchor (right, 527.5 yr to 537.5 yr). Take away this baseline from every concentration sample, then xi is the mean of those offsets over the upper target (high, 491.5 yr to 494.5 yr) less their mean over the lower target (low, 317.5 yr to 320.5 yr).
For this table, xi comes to -0.10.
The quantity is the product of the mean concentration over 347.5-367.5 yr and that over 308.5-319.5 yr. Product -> 1.26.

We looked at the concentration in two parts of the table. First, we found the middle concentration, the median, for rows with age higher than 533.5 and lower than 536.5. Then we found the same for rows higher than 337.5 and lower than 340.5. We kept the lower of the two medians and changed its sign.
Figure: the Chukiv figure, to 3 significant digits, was -1.05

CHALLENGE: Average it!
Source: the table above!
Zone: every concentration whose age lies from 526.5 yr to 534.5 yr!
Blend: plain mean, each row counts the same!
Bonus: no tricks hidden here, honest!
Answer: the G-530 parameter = 1.05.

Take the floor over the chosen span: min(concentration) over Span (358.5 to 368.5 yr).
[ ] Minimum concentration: 1.057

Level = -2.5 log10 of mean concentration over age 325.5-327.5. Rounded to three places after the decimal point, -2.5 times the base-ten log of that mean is -0.173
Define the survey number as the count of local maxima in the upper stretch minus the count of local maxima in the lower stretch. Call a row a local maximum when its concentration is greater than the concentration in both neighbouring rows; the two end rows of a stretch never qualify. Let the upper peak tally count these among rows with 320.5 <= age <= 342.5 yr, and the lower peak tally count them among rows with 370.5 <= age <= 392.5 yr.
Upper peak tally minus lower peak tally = -1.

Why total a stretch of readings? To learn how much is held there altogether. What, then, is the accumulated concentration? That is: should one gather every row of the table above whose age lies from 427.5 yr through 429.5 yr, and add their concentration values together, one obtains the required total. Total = 2.05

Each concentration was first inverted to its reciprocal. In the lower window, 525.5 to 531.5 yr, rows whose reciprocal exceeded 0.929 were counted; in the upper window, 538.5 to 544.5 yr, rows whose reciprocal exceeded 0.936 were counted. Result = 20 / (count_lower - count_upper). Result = -10.0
